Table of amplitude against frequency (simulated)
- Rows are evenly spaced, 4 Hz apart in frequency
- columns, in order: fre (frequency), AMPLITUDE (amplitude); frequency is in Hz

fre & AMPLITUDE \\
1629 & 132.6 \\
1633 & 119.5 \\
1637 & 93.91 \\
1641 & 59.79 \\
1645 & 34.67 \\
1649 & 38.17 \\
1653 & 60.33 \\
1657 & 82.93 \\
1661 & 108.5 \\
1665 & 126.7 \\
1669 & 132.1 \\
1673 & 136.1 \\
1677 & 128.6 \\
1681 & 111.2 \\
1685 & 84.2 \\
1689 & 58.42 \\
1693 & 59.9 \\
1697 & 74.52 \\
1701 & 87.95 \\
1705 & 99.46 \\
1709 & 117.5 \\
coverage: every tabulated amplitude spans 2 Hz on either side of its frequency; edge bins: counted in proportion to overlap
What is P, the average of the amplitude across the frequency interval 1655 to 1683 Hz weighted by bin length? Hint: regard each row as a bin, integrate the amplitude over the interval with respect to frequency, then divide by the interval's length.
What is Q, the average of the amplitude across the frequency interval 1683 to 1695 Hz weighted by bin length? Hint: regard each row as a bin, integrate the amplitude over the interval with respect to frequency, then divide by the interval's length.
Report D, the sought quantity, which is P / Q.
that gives 1.7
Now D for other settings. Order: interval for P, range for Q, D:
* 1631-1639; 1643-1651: 2.9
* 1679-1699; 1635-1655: 1.4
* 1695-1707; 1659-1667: 0.7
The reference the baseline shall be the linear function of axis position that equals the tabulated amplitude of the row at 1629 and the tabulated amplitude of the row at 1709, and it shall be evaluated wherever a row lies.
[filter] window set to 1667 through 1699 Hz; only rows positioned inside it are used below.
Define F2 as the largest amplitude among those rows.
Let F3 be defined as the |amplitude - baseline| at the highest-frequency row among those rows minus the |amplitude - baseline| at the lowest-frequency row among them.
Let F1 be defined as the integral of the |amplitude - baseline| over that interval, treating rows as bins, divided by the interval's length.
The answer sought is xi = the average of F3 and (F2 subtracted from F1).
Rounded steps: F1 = 30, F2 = 136.1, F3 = 38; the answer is -34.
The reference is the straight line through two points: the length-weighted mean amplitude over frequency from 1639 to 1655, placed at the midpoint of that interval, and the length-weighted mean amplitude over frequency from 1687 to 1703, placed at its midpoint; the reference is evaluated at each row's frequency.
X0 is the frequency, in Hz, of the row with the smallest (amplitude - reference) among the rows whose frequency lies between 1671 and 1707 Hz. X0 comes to 1693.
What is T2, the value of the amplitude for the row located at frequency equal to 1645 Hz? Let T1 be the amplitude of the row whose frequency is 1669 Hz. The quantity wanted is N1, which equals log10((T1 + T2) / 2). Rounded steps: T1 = 132.1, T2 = 34.67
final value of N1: 1.92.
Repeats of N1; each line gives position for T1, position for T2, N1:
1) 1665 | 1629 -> 2.11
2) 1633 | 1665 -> 2.09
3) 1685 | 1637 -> 1.95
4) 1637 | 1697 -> 1.93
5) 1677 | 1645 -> 1.91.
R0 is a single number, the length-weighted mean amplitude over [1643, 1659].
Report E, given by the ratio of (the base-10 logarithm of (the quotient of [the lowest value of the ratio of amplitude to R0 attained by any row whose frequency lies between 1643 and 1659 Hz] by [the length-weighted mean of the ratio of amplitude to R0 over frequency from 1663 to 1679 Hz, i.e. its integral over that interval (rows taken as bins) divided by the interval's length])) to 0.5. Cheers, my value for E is -1.2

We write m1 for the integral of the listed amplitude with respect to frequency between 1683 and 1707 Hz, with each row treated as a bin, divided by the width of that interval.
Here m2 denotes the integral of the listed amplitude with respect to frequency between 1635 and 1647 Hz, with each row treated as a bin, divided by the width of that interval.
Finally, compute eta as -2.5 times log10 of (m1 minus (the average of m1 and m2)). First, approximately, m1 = 77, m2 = 63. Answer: -2.2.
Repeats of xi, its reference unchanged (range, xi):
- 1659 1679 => -70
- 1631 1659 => -14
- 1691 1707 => -51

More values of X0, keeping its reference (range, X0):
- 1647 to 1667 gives 1649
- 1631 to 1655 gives 1645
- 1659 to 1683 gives 1681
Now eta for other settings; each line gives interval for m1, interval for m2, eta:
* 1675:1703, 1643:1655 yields -3.3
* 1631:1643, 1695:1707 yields -0.7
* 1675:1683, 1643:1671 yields -3.2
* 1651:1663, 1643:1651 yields -3.4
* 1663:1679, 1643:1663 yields -3.8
